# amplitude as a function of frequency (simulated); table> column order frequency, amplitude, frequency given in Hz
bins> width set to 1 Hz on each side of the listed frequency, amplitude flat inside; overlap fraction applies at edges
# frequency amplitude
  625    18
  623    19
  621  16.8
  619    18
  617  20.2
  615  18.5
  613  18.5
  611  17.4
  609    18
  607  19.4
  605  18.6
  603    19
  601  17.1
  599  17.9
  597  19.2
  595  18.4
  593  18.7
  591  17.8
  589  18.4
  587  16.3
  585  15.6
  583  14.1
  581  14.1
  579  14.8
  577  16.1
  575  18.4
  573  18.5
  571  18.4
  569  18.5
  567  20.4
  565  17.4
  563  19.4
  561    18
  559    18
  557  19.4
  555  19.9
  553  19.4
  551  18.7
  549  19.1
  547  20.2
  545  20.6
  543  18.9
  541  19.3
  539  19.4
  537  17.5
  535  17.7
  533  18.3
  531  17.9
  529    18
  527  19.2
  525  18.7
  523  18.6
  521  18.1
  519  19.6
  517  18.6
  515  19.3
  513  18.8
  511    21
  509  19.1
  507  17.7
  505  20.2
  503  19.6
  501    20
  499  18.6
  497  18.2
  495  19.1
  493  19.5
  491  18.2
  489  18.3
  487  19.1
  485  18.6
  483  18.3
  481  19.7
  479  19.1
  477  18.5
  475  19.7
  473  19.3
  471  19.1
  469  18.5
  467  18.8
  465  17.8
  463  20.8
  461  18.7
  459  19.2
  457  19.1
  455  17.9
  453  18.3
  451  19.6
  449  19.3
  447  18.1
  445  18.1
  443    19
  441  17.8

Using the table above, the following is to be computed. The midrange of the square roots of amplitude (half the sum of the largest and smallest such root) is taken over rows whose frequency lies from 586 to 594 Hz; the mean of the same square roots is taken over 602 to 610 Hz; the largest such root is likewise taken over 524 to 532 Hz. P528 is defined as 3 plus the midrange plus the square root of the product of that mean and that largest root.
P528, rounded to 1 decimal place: 11.5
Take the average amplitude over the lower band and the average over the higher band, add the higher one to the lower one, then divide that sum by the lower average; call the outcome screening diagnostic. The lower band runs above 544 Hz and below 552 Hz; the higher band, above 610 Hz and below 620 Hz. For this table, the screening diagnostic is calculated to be 1.942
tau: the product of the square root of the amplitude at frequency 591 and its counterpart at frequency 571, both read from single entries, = 18.1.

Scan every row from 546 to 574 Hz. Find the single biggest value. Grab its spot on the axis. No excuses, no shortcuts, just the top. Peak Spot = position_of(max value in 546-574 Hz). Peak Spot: 567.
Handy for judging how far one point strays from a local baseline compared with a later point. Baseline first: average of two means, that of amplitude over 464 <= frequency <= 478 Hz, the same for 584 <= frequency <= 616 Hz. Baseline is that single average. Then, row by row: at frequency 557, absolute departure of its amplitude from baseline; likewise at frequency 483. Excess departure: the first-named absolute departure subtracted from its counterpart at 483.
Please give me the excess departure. -0.84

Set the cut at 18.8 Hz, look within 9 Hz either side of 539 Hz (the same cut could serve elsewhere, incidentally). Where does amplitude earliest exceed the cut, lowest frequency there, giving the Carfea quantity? 539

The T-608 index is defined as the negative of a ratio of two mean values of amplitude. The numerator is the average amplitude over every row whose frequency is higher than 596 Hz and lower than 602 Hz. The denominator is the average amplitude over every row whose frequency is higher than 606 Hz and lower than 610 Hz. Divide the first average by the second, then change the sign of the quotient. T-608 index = -0.97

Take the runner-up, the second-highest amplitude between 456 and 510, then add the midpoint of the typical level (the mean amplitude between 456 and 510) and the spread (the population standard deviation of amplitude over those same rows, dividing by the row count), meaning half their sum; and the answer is 30.1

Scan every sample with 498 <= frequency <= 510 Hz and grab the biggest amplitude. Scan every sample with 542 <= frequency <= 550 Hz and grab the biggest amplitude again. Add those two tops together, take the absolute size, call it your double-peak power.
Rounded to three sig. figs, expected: 40.8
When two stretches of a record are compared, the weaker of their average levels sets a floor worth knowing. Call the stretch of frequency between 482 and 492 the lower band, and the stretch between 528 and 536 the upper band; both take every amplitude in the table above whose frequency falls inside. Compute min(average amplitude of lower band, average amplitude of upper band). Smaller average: 18.0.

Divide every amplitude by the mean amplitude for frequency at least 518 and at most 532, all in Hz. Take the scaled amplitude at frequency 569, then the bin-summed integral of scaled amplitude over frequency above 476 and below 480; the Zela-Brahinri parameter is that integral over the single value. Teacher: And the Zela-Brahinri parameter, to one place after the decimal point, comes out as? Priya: 4.1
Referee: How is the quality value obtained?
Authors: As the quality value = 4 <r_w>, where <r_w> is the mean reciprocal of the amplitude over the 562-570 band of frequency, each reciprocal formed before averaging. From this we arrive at 0.212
